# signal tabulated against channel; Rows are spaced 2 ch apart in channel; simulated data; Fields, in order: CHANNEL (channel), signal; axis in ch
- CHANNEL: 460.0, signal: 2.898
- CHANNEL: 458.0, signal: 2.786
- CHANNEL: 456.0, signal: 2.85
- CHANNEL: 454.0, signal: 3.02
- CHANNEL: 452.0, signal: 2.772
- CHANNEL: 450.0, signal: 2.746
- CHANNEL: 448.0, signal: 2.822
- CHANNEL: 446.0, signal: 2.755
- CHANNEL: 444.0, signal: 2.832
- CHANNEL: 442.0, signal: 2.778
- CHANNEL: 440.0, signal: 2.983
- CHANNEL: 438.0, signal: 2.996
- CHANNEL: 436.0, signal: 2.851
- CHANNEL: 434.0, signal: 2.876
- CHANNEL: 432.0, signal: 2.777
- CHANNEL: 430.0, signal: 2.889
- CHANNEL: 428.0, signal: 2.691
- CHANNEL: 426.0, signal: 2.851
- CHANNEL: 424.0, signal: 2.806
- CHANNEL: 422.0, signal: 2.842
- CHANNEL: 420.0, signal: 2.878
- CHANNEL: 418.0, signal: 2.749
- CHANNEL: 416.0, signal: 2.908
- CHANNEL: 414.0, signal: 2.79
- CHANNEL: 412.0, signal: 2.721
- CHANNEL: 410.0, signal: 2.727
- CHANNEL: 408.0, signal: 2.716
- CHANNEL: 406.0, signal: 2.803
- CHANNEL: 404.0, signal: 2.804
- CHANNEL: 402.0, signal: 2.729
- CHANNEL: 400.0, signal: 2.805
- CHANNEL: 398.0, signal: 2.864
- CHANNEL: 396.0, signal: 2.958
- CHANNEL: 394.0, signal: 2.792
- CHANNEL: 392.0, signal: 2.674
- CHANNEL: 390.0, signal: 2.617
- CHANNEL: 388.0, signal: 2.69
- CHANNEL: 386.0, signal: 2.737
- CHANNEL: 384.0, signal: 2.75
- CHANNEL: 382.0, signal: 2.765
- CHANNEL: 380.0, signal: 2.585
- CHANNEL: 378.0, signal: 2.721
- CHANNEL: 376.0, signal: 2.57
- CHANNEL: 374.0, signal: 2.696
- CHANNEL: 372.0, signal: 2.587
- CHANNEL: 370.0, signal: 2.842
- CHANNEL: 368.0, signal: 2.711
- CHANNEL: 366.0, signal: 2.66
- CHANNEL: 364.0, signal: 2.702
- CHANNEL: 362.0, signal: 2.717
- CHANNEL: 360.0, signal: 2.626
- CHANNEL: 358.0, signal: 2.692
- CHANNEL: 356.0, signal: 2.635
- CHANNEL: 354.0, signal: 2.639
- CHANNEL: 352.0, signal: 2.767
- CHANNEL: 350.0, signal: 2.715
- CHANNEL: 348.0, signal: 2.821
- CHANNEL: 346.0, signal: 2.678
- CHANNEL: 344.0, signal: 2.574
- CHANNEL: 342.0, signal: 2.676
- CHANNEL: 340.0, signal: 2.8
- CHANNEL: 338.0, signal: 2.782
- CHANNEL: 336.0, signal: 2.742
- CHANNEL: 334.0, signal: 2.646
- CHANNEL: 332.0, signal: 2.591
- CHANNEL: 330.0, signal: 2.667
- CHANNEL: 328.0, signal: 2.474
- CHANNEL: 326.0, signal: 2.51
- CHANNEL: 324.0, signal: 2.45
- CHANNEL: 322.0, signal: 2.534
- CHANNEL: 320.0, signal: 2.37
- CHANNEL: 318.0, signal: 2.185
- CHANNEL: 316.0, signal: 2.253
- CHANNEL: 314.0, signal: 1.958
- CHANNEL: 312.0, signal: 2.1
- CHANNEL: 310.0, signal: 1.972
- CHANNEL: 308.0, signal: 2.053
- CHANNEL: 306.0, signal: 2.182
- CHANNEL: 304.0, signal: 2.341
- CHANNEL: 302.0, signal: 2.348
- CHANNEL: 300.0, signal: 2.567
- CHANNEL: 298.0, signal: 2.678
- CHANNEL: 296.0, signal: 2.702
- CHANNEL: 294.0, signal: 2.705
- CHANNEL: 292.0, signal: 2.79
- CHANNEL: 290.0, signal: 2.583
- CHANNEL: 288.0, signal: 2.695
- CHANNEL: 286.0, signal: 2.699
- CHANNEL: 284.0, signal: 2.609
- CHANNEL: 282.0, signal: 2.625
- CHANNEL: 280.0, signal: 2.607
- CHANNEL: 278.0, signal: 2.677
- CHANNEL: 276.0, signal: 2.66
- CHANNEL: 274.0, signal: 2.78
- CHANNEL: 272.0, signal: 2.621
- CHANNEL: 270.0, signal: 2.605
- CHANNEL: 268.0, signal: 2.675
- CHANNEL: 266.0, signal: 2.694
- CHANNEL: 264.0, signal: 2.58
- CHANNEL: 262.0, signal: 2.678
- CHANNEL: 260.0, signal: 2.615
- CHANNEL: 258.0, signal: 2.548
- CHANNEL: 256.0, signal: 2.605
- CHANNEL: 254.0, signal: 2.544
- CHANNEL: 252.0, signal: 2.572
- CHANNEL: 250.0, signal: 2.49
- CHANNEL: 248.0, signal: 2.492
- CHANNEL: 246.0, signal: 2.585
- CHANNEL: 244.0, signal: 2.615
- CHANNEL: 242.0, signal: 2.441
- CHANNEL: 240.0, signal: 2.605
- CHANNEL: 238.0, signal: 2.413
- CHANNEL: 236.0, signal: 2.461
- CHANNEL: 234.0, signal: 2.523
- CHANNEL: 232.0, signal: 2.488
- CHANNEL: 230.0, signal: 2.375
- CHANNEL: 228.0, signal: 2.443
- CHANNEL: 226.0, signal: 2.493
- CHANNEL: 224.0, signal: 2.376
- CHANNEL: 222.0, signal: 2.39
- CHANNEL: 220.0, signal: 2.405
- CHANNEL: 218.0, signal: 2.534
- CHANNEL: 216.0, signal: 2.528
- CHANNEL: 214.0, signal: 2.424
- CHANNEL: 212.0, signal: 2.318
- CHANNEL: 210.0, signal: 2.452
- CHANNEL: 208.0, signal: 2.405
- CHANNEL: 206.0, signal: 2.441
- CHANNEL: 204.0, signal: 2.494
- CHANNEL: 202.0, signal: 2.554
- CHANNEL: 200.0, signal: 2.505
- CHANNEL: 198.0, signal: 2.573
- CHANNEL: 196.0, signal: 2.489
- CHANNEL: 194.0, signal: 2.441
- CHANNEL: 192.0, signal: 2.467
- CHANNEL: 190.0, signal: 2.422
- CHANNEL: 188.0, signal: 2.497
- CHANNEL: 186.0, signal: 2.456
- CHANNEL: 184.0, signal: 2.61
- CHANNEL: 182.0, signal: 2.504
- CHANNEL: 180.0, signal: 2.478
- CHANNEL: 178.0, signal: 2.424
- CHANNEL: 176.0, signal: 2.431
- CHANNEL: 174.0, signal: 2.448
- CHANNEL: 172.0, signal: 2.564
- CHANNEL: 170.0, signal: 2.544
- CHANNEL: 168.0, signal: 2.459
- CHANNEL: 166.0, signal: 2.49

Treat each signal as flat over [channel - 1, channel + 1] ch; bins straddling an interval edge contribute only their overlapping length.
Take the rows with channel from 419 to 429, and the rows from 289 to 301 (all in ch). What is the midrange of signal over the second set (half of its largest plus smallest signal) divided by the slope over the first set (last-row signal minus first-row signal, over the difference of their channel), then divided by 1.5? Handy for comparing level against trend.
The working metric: -76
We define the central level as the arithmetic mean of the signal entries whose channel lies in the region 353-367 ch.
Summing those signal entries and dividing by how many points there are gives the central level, 2.67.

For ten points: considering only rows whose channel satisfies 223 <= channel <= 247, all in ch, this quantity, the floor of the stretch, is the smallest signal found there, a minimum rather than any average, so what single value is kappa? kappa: 2.375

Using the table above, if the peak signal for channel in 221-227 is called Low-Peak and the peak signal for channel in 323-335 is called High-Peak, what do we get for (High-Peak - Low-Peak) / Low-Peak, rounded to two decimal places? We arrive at 0.07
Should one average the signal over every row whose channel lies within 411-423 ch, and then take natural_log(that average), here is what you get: 1.035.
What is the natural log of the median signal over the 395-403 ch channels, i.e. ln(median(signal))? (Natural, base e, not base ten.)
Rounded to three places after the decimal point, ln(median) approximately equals 1.042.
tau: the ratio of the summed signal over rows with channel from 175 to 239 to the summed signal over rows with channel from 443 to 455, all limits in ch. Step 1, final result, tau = 4.7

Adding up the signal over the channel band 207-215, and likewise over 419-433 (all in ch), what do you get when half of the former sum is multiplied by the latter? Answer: 95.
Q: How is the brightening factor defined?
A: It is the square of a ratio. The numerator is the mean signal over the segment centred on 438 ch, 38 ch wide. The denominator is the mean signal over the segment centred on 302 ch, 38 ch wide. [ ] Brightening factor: 1.39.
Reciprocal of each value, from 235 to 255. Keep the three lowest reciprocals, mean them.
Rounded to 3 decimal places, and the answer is 0.384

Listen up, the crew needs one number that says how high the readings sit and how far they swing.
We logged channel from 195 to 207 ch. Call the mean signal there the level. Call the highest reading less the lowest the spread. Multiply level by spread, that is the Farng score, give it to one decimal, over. 0.3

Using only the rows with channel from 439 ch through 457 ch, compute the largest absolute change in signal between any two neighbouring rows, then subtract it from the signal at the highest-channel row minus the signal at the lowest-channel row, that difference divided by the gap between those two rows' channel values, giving -0.26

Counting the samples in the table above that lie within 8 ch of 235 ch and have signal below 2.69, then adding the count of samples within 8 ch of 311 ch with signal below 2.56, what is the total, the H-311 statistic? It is 16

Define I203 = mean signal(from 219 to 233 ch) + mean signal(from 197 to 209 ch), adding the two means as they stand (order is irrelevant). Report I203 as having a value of 4.92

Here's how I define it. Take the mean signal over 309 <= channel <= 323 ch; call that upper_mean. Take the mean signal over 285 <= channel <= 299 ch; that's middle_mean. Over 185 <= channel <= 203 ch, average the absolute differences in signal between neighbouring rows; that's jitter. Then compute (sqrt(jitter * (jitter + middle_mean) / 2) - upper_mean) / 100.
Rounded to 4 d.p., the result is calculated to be -0.0192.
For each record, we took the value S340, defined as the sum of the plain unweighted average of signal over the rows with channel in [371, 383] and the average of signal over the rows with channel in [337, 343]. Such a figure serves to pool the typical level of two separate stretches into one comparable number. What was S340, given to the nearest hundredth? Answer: 5.41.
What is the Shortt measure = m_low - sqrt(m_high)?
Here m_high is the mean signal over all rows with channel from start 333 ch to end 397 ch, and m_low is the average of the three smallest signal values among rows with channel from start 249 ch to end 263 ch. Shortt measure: 0.88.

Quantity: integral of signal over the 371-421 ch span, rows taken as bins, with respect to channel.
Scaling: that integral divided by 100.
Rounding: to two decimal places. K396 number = 1.37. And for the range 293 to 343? 1.23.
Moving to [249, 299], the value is 1.32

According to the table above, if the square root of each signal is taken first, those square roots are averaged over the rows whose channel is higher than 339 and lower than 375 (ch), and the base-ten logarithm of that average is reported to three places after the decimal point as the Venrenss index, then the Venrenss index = 0.215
